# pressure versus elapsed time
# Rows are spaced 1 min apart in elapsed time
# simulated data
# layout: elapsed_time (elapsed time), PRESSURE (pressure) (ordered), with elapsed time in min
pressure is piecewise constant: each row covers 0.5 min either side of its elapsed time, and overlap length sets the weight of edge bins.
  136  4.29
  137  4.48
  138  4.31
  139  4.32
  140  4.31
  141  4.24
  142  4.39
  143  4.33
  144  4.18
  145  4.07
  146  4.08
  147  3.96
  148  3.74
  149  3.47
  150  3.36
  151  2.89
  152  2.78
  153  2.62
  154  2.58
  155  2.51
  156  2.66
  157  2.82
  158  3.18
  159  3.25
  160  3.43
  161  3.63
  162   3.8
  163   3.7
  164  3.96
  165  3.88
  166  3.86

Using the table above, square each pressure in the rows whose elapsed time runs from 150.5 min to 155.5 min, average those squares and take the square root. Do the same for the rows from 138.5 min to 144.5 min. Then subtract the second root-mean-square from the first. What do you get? -1.6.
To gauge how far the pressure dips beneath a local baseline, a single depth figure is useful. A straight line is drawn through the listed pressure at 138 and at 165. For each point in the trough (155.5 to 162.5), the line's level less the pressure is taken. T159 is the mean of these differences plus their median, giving 1.4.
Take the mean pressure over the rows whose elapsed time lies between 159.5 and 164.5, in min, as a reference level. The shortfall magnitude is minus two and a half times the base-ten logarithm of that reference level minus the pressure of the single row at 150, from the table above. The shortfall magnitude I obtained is 1.2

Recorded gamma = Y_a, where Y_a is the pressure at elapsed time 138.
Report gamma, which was 4.31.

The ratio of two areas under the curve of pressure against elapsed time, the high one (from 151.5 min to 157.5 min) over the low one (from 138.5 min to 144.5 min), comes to 0.62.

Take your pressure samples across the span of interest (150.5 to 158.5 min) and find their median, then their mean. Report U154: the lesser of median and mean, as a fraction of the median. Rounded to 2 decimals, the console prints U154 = 1.00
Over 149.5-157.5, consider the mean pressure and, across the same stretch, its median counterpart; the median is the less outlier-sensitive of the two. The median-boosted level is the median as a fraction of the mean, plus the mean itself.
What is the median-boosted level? 3.8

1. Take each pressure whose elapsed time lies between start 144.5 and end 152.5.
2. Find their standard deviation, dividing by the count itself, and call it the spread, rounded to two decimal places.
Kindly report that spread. 0.48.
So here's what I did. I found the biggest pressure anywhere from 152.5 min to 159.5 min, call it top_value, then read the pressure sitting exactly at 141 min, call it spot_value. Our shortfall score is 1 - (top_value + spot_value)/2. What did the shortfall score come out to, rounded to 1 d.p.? -2.7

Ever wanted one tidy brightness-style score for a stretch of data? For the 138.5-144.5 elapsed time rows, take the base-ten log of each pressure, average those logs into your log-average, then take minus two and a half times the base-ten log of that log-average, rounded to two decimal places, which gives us 0.50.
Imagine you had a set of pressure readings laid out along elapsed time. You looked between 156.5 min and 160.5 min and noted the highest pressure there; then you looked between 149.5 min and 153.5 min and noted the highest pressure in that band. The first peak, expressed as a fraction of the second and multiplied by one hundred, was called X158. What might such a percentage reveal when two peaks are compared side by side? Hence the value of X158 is 102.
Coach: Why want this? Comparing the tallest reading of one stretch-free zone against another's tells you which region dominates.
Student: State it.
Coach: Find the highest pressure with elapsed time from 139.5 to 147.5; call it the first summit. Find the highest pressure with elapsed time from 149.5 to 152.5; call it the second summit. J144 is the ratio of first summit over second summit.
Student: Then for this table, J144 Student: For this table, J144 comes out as 1.31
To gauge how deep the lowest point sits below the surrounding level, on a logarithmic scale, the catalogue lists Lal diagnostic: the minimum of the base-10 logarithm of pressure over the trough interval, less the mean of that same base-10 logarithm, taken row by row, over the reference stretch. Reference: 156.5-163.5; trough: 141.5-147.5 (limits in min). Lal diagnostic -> 0.07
